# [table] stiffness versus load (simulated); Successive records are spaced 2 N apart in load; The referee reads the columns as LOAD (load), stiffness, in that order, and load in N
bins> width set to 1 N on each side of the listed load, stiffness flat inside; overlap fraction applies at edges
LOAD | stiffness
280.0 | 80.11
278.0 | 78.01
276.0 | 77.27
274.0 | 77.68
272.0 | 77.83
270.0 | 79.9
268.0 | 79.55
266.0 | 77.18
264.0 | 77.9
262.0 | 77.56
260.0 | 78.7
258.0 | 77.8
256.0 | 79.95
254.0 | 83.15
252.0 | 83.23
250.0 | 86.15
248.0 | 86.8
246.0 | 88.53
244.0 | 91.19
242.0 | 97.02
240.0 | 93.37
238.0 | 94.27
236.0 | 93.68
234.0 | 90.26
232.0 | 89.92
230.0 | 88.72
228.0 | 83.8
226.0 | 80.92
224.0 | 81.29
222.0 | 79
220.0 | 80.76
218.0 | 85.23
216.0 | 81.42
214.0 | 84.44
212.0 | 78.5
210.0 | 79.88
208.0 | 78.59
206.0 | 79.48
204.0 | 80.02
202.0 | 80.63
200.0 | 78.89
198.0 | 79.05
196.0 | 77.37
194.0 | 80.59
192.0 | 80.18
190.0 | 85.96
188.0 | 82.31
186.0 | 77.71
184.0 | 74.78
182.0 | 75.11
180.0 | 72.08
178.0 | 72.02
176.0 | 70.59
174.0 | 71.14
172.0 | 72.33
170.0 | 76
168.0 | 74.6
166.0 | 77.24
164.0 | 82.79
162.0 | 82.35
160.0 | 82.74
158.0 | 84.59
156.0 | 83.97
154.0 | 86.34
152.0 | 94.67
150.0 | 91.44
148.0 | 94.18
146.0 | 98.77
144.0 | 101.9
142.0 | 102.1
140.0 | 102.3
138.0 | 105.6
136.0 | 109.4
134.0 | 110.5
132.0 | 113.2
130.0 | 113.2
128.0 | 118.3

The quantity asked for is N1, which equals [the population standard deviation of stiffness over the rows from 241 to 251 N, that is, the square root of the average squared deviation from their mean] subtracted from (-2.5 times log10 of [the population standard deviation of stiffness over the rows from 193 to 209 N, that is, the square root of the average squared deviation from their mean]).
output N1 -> -4.0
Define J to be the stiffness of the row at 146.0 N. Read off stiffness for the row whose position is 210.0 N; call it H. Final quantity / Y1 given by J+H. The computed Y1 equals 179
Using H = 79.88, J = 98.77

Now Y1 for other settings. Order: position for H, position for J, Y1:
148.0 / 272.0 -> 172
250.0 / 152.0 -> 181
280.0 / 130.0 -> 193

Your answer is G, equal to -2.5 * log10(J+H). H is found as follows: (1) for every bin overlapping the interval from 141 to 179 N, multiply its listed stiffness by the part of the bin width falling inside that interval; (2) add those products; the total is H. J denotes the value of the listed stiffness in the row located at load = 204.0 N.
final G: -8.79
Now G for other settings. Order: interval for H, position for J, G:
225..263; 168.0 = -8.82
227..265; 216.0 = -8.82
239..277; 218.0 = -8.77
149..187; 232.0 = -8.73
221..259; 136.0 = -8.83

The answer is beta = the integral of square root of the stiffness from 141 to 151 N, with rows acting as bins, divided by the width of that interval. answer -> 9.9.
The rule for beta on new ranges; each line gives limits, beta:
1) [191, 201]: 8.9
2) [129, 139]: 10.5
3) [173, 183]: 8.5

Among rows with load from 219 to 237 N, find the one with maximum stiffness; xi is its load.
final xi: 236.0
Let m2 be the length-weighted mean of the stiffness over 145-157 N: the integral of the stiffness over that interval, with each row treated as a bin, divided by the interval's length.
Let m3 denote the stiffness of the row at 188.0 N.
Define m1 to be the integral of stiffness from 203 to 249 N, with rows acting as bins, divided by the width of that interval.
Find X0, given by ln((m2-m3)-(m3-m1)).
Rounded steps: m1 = 85.5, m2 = 92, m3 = 82.31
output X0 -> 2.5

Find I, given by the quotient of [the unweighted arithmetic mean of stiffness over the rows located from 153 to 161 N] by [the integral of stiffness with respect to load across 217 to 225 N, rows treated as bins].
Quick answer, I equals 0.129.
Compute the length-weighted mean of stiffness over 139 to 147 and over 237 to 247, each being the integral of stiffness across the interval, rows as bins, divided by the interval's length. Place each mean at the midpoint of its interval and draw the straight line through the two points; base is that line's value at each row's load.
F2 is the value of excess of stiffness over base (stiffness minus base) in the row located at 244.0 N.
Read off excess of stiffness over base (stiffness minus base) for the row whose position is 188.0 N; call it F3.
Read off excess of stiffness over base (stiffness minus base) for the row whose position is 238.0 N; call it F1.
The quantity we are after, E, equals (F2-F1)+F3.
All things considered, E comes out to -18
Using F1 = 1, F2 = -2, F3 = -15.1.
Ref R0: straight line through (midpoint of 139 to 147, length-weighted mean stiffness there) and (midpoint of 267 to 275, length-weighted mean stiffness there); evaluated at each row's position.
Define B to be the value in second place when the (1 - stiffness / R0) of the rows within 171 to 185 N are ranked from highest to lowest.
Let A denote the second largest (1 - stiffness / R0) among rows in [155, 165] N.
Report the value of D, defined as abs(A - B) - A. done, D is -0.06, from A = 0.16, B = 0.26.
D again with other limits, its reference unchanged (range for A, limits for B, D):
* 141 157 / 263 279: -0.03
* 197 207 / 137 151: -0.06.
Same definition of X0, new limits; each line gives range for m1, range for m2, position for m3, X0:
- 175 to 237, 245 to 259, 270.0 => 1.5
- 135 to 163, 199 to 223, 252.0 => 2.1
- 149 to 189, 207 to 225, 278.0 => 1.4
